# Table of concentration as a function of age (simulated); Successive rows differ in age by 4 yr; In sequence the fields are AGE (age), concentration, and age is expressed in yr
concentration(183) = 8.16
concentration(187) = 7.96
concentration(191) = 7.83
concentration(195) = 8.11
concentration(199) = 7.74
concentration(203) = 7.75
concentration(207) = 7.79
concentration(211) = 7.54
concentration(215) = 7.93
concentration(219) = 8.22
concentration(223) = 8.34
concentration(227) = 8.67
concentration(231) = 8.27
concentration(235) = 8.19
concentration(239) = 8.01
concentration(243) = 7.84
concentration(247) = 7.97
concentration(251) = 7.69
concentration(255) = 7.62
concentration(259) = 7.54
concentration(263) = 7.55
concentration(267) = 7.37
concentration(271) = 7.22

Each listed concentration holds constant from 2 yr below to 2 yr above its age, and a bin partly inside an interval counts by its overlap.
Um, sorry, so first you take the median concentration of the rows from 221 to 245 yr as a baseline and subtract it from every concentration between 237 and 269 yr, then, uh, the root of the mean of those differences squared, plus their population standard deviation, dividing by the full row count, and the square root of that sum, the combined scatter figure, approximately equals 0.88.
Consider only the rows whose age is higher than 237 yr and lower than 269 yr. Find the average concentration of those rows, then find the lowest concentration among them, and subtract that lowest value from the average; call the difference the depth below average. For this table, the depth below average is 0.33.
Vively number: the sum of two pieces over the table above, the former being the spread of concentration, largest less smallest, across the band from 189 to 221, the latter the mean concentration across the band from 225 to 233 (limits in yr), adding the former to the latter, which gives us 9.15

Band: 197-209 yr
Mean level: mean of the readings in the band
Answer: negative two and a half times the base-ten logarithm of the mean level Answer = -2.22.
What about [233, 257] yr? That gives -2.24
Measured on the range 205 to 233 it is -2.27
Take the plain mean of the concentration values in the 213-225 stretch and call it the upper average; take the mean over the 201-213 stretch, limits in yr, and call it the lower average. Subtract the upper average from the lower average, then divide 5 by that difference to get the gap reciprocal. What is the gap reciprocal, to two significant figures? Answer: -11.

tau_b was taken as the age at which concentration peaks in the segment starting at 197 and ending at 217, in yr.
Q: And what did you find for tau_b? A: 215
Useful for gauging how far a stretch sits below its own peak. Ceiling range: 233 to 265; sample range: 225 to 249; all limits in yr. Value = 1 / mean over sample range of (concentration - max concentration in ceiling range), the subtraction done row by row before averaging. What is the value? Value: -31.6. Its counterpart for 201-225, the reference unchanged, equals -3.8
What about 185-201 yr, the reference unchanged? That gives -3.6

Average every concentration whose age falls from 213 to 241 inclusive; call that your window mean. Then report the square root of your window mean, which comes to 2.87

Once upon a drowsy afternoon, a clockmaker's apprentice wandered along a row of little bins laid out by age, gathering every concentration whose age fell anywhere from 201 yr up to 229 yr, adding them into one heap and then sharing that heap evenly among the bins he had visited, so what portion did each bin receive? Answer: 8.03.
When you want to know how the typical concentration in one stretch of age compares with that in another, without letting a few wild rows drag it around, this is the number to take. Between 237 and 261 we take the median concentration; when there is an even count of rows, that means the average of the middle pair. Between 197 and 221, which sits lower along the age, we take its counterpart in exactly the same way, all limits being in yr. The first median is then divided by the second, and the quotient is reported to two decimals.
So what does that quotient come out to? 1.00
